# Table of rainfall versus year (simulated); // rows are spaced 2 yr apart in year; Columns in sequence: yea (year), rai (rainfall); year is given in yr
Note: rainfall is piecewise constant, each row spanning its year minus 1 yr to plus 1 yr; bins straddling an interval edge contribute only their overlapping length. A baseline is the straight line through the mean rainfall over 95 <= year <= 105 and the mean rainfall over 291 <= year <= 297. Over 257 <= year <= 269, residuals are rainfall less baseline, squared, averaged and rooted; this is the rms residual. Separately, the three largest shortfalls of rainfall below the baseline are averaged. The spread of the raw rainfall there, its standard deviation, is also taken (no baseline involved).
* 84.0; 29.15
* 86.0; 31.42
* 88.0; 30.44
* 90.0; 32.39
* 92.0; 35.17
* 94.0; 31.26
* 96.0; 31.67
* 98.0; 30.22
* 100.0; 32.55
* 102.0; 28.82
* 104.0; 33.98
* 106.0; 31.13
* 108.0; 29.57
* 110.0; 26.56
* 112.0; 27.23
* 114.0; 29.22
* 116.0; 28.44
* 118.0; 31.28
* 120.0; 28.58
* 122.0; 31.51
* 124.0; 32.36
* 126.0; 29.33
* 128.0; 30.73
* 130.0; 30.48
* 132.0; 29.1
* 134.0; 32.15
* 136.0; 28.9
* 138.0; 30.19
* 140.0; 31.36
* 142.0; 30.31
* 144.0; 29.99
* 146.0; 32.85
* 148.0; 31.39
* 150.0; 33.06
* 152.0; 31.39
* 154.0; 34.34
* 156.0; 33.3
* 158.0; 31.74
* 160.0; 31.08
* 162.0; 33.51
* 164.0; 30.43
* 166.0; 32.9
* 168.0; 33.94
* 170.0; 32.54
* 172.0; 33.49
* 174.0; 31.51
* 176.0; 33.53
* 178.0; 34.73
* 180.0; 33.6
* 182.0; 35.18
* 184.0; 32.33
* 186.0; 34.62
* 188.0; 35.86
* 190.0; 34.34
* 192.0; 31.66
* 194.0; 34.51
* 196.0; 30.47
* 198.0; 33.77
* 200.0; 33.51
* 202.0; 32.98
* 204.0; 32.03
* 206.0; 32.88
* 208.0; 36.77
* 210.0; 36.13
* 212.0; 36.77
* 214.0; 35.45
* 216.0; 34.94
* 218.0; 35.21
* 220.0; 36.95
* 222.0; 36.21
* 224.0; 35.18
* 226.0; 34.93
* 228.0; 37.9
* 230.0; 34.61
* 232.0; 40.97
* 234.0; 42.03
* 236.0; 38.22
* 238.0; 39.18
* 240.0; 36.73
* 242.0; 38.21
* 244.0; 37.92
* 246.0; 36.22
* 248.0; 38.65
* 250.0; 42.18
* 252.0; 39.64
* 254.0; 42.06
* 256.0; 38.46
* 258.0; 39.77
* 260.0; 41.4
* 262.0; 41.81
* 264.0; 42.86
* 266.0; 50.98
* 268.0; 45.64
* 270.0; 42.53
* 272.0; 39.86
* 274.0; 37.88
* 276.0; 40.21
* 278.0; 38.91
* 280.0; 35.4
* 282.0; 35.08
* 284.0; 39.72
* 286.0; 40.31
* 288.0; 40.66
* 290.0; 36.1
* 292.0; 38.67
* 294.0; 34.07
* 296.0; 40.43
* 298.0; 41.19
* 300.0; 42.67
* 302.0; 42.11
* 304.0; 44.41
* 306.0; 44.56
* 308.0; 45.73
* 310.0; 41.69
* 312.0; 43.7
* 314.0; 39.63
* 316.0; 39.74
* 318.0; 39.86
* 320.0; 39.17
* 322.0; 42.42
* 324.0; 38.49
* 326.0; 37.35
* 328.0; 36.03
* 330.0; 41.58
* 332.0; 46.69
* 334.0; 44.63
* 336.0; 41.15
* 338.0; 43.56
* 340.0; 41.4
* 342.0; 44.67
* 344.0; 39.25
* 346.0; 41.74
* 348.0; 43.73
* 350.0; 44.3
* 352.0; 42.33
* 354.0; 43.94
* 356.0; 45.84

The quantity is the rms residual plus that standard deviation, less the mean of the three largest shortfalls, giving 16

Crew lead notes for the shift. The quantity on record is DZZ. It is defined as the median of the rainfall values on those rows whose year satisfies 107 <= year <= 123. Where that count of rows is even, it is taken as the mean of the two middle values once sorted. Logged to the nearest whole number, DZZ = 29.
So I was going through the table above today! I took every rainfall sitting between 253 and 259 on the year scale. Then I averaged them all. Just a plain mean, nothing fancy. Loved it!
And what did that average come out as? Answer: 40.1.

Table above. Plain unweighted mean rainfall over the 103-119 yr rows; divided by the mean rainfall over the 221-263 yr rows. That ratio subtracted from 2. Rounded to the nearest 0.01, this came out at 1.23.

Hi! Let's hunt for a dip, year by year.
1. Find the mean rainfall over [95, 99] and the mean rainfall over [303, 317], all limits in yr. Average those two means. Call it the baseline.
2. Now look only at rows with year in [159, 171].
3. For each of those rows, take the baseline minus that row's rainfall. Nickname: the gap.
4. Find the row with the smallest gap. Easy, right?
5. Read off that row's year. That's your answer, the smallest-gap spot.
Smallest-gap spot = 168.0 yr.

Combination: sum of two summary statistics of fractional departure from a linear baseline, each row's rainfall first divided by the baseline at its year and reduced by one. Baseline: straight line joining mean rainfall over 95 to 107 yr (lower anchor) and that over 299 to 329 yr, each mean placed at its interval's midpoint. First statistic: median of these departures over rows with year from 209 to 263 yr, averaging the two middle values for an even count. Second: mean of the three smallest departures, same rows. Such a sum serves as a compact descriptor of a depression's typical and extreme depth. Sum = -0.053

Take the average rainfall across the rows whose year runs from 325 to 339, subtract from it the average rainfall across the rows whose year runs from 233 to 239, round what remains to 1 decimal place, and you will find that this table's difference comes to 1.8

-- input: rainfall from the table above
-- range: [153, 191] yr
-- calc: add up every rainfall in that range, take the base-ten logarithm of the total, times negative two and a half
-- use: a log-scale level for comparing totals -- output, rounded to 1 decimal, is -7.0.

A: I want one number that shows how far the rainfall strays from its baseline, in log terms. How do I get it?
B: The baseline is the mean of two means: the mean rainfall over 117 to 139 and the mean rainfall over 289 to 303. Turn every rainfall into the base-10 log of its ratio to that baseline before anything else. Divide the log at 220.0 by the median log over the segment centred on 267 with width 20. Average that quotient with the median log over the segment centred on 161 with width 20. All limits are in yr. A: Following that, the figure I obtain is 0.2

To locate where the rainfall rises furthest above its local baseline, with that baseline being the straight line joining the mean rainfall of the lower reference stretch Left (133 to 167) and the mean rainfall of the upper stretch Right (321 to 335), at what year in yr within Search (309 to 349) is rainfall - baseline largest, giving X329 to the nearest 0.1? 332.0 yr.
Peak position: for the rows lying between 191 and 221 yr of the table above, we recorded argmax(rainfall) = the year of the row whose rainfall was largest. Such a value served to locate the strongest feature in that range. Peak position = 220.0 yr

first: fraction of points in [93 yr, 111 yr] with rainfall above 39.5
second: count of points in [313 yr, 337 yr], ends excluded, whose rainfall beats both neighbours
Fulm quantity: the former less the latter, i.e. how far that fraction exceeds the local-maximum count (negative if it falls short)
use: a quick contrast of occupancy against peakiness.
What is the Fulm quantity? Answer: -3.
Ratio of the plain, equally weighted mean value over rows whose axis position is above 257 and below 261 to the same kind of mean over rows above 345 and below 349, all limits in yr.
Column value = 0.95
